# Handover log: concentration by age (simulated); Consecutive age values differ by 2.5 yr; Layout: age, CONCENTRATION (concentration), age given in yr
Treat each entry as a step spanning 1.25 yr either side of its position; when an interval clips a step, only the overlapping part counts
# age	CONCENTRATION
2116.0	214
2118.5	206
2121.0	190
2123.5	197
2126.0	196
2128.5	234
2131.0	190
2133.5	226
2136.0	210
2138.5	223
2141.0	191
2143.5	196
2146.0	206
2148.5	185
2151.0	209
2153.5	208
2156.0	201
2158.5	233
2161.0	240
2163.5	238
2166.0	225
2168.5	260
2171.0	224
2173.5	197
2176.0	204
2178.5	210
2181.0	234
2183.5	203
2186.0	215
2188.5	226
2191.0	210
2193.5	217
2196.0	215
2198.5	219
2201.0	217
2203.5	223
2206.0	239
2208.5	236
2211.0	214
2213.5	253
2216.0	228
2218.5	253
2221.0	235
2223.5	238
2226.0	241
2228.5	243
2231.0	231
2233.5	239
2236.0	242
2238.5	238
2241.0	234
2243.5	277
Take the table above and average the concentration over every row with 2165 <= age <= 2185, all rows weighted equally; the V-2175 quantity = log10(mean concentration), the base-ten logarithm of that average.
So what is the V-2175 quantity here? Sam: 2.34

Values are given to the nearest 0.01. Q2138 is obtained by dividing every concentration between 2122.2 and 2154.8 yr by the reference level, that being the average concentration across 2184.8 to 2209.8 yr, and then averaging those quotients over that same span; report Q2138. 0.93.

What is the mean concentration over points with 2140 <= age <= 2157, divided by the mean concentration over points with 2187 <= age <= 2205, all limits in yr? 0.91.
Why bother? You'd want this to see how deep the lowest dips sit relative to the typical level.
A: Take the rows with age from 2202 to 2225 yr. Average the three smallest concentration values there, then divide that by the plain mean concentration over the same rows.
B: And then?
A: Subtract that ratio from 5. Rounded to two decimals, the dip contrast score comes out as 4.06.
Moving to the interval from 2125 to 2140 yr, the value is 4.07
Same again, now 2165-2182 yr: 4.08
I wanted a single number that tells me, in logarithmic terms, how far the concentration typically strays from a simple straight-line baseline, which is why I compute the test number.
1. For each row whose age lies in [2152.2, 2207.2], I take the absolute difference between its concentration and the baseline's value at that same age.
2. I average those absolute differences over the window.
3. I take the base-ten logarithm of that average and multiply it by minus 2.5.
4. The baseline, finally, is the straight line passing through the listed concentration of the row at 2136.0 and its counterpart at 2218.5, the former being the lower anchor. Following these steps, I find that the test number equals -3.19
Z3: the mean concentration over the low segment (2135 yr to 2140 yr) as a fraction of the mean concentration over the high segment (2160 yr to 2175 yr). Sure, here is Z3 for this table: 0.94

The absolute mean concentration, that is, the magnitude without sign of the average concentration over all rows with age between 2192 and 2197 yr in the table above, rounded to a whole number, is 216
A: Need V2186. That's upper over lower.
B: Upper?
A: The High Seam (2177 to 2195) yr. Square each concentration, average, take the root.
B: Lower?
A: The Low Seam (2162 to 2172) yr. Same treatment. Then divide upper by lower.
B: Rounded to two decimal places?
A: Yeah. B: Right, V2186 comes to 0.91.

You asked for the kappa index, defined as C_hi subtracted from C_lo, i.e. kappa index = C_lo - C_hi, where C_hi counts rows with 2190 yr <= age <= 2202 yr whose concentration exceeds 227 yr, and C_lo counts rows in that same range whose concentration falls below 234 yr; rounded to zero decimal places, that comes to 5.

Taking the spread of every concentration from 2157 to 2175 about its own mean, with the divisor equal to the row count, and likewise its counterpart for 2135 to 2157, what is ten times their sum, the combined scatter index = 285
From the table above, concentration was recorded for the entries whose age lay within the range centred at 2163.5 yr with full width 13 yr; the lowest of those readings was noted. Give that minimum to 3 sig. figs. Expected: 225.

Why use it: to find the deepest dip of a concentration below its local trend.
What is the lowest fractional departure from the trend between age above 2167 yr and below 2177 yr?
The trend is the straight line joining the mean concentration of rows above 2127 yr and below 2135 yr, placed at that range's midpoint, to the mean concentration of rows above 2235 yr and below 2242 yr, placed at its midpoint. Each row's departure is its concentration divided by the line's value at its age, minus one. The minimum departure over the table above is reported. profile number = -0.12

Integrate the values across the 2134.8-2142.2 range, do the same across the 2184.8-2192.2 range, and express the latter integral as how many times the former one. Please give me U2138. 1.04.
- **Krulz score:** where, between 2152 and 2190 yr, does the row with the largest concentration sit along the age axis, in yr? 2168.5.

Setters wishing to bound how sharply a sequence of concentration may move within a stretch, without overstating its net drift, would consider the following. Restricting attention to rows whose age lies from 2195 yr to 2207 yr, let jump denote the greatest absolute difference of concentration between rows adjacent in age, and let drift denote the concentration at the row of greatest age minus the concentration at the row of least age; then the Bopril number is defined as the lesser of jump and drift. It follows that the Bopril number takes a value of 16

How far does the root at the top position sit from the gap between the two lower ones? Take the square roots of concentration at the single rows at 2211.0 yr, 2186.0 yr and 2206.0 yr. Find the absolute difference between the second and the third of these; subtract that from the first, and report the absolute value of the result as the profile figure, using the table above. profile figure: 13.8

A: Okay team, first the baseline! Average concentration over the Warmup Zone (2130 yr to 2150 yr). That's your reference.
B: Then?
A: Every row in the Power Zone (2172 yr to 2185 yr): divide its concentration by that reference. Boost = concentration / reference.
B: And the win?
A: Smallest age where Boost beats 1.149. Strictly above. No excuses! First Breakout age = 2181.0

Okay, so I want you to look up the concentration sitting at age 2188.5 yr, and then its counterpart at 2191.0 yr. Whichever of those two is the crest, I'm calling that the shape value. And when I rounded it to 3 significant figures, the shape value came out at 226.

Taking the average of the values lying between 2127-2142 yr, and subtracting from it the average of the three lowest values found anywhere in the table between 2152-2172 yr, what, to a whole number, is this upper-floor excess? 1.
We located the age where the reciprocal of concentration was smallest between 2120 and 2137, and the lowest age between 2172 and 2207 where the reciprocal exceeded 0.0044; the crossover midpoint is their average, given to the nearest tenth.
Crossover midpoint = 2151.0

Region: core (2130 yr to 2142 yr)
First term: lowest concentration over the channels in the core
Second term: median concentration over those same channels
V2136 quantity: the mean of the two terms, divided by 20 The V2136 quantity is 10.0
